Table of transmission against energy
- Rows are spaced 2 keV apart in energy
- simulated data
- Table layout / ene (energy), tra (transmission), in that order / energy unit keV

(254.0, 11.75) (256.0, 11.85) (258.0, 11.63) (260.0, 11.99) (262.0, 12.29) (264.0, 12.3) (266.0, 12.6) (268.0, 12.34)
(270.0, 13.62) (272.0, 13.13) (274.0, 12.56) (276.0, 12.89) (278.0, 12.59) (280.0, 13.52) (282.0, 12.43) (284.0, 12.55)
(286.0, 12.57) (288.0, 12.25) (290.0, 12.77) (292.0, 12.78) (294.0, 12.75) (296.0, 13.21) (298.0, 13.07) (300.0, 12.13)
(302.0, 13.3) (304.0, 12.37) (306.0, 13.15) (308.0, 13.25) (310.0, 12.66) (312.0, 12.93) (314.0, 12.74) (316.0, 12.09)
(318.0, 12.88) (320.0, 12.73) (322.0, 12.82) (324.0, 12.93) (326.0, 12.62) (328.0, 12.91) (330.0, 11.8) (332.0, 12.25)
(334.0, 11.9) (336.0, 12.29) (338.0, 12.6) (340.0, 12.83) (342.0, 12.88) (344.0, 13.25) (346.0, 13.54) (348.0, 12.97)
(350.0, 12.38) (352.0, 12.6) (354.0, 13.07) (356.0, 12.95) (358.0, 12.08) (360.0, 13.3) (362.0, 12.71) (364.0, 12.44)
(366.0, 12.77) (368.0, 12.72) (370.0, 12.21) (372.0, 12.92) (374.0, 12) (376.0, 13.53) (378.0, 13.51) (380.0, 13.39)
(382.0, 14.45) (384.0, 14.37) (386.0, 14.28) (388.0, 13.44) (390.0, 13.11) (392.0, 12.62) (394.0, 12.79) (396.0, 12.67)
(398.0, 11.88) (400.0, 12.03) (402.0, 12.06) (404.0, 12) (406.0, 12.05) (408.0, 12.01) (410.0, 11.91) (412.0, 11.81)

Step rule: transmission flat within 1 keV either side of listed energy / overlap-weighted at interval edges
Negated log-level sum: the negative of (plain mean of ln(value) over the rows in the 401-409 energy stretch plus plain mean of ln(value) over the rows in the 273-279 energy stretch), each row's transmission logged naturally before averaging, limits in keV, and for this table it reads -5.027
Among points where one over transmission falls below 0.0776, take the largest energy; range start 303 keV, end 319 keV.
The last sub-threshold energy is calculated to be 312.0 keV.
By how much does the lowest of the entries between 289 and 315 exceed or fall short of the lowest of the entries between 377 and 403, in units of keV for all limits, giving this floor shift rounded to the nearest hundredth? 0.25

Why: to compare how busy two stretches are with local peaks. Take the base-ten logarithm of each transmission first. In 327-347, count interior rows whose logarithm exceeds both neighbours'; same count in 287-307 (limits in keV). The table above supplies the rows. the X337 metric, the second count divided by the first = 3.00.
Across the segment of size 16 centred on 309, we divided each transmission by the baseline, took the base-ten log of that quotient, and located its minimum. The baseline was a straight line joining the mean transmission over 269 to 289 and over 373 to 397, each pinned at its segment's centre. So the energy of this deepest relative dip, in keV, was 316.0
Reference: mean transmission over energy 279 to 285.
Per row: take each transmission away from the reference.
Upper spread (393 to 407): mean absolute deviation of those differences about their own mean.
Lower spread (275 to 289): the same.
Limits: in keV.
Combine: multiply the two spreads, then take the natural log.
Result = -2.43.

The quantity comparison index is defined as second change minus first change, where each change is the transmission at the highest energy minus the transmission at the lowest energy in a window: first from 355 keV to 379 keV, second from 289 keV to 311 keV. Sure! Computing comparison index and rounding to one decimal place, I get -0.7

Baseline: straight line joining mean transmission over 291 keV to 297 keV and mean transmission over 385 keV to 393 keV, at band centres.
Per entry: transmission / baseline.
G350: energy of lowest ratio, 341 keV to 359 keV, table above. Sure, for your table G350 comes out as 358.0 keV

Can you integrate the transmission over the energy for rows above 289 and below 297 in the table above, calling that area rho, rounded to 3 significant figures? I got 103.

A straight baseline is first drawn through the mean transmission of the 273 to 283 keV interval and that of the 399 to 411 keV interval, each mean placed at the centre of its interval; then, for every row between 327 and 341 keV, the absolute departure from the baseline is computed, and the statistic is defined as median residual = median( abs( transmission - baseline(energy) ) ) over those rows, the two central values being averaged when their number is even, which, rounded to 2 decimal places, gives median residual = 0.42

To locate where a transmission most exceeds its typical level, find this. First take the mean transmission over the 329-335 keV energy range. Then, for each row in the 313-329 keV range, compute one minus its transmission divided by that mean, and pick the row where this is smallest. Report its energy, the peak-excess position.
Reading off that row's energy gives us 324.0 keV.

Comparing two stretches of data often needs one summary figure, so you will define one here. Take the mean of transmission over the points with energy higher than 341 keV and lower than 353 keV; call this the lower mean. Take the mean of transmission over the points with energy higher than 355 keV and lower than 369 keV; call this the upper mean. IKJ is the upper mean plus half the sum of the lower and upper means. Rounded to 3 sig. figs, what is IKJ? 25.5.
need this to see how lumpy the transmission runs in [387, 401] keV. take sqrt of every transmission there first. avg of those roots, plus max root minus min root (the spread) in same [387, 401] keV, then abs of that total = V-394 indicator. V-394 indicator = 3.78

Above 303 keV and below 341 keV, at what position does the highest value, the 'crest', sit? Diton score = 308.0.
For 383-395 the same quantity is 384.0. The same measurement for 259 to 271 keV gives 270.0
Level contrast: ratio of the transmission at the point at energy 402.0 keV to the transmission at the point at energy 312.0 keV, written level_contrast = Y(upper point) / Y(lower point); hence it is 0.93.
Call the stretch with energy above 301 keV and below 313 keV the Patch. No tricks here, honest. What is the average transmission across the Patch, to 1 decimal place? 12.9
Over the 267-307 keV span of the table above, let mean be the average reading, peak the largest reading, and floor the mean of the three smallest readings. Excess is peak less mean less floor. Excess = -11.4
